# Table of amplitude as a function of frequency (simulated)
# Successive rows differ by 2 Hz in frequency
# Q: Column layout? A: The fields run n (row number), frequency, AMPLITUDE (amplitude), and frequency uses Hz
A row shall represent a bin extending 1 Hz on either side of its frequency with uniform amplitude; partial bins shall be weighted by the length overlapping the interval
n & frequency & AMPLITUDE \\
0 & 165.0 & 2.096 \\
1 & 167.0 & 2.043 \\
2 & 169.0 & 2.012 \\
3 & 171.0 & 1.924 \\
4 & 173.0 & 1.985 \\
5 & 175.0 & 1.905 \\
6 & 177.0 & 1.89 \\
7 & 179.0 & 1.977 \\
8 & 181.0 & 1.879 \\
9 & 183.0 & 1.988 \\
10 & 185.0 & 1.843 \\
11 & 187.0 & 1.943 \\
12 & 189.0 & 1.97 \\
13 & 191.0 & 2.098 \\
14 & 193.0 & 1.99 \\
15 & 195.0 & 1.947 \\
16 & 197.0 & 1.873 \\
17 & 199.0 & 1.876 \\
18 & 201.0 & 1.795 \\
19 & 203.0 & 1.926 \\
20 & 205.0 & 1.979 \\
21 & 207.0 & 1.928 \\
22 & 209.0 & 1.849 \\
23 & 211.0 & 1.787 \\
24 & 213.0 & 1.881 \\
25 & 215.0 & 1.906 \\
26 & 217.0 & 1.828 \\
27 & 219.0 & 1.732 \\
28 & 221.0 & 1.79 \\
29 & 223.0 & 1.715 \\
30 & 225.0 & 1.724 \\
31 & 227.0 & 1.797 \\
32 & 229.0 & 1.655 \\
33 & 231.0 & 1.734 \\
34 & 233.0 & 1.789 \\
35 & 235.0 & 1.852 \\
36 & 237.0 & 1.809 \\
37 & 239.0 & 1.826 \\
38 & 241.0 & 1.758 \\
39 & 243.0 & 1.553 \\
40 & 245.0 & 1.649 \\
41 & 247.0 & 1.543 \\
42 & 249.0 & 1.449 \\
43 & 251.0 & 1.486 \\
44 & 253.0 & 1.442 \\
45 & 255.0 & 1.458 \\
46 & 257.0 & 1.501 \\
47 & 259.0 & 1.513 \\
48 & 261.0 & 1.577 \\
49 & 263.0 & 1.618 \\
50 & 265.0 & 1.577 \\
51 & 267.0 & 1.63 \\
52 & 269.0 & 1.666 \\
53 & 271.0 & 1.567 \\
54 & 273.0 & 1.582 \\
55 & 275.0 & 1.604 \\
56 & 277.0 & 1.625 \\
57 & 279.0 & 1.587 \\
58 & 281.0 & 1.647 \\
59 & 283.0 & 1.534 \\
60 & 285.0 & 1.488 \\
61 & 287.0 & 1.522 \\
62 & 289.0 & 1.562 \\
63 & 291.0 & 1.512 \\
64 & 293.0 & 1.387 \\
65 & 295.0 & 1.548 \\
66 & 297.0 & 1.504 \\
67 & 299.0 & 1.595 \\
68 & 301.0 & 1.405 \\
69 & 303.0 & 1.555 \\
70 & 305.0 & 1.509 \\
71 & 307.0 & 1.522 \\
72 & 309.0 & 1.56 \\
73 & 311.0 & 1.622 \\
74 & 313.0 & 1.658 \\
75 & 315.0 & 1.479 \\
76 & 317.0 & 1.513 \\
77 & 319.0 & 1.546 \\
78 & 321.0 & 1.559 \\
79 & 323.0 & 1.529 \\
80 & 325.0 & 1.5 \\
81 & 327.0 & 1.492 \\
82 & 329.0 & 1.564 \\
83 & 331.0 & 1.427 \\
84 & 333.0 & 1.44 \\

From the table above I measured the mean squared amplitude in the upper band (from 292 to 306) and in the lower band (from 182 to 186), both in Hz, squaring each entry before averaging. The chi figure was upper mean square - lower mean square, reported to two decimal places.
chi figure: -1.42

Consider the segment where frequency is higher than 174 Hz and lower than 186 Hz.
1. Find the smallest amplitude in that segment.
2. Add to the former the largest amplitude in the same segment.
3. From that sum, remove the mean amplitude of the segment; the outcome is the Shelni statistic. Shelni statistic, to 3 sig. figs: 1.92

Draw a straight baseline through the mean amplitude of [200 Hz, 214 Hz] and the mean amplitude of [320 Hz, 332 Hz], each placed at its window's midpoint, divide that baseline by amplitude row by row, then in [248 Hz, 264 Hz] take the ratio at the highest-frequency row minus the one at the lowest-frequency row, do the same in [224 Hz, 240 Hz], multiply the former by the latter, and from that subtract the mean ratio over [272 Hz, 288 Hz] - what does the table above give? -1.04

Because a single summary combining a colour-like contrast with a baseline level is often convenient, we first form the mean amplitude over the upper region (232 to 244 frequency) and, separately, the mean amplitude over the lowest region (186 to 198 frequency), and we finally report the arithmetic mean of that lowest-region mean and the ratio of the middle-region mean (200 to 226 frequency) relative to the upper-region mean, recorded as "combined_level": 1.50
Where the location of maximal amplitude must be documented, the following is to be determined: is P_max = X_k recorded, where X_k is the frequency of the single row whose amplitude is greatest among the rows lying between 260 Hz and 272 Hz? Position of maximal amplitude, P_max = 269.0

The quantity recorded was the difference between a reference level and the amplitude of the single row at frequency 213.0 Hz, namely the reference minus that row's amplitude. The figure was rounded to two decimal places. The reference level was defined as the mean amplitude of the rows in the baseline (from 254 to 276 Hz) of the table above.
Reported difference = -0.31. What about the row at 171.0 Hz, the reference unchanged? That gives -0.35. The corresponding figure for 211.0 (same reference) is -0.21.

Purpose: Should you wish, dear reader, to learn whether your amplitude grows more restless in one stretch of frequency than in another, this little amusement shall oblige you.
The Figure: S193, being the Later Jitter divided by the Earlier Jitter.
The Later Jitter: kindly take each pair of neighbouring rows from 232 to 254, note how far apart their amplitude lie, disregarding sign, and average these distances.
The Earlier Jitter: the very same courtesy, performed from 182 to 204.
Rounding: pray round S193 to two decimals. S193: 0.92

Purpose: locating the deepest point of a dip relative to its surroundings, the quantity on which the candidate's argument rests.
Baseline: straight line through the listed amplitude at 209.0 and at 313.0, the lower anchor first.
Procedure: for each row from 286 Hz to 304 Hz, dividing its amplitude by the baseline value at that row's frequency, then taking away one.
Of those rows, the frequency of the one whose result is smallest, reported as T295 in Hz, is 293.0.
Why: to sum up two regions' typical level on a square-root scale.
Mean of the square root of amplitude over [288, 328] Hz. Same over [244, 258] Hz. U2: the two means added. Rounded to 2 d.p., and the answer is 2.46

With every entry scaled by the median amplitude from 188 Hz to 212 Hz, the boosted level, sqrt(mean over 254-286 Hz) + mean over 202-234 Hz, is 1.84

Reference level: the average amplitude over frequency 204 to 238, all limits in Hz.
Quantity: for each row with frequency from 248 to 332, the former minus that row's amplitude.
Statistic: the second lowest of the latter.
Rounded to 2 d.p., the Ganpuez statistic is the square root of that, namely 0.39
